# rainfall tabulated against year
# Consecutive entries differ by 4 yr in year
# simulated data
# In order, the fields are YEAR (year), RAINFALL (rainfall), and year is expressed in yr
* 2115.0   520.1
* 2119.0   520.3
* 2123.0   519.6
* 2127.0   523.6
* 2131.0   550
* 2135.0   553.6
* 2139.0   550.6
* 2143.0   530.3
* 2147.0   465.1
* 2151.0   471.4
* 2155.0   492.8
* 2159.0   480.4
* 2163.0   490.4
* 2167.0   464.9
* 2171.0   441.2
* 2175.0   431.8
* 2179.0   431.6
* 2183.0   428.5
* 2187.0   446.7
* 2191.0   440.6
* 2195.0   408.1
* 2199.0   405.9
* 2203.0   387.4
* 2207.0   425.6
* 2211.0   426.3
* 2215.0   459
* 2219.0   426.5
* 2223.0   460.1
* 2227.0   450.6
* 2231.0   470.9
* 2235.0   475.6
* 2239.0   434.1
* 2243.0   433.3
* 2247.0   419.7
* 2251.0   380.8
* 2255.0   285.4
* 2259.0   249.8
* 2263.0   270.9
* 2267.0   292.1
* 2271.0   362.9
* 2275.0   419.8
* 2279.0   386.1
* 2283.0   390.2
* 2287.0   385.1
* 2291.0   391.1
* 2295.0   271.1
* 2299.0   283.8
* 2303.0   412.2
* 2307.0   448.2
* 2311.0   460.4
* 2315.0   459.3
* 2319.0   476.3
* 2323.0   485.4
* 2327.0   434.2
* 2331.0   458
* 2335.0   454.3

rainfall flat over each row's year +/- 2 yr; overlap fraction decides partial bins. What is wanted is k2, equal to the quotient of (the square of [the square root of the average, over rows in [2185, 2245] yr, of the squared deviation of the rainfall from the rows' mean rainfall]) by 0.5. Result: 1145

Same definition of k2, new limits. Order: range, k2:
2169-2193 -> 84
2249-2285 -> 6963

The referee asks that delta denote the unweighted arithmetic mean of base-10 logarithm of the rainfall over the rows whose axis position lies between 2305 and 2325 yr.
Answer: 2.67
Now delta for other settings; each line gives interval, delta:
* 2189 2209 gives 2.62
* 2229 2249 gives 2.65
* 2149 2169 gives 2.68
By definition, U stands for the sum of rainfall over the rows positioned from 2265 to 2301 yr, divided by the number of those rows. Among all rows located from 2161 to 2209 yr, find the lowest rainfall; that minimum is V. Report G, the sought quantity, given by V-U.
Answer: 34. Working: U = 354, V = 387.4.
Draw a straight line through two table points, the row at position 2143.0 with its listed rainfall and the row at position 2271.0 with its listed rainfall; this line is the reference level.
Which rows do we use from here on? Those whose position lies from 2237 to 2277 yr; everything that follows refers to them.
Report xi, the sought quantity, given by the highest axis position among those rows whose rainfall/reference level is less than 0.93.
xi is 2267.0 yr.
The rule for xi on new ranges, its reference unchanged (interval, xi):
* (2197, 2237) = 2203.0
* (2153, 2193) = 2183.0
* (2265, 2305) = 2299.0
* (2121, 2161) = 2151.0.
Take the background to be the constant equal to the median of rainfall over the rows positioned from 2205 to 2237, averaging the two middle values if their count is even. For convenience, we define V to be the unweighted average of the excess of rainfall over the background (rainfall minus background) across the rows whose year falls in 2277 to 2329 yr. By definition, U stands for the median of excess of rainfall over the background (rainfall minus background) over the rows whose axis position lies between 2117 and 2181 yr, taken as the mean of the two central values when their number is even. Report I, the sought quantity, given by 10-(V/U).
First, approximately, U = 37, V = -48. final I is 11.3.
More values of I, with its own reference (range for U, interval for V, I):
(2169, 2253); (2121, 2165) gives 12.5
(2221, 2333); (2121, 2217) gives 10.4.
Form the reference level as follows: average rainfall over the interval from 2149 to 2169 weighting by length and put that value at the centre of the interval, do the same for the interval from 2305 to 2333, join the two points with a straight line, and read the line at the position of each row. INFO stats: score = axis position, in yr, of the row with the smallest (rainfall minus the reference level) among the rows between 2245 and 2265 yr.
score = 2259.0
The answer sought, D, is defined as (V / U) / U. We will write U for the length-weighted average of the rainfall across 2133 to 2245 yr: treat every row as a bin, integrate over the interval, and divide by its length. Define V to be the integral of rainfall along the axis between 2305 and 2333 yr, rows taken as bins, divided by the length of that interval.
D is 0.0022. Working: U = 457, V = 460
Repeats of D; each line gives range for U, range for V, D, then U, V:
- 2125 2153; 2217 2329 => 0.0015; 521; 397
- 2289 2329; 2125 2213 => 0.0027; 412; 466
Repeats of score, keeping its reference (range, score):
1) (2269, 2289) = 2271.0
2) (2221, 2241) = 2239.0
